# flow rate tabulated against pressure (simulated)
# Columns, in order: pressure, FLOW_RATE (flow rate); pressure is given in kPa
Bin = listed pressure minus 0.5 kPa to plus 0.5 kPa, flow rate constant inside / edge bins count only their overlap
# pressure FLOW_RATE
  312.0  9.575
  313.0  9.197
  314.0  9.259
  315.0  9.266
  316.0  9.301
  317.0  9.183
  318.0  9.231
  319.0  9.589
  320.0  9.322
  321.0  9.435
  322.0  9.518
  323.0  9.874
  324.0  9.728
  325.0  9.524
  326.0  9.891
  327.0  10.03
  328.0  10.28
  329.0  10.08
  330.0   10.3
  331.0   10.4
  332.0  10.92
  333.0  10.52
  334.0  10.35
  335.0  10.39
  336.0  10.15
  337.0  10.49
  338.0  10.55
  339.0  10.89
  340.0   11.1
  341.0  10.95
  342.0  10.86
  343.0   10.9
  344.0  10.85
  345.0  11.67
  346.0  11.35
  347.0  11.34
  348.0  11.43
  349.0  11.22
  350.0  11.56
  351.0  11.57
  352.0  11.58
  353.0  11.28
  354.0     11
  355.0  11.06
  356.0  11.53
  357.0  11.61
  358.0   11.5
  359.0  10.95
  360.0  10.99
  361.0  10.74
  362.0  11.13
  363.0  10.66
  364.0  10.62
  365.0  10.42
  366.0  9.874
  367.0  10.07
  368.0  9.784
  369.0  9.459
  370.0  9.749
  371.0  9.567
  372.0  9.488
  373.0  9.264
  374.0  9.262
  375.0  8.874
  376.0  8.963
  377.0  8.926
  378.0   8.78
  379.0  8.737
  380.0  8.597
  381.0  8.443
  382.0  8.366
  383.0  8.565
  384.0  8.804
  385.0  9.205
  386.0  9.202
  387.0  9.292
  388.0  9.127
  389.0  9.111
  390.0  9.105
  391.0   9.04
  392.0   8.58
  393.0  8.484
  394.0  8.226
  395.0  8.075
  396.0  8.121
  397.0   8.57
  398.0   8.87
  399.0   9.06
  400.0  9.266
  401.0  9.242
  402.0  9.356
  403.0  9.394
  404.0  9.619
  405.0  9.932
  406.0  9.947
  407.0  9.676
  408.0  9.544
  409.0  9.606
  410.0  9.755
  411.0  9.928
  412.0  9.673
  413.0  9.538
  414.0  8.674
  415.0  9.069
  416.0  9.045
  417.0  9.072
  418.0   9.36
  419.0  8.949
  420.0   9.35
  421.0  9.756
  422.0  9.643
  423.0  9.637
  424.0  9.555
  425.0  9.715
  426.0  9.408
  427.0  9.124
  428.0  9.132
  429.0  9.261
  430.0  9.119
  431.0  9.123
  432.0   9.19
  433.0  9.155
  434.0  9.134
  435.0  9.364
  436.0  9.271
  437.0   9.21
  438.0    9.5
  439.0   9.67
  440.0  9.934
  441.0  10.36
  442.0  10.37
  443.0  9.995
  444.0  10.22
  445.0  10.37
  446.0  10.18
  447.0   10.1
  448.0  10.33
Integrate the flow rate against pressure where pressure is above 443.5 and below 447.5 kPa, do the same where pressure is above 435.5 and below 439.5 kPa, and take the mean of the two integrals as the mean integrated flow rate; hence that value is 39.3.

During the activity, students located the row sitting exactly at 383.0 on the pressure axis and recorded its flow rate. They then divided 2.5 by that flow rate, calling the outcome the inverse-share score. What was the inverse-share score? 0.292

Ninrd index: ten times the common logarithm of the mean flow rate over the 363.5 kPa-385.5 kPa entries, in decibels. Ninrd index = 9.7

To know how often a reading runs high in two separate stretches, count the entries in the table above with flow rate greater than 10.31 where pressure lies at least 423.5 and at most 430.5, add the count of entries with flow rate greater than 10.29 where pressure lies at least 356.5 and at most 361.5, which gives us 5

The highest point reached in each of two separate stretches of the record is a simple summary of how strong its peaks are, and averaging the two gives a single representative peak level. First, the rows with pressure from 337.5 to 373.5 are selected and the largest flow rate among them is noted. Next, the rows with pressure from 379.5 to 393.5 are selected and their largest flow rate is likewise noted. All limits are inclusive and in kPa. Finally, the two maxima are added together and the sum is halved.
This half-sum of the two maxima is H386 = 10.5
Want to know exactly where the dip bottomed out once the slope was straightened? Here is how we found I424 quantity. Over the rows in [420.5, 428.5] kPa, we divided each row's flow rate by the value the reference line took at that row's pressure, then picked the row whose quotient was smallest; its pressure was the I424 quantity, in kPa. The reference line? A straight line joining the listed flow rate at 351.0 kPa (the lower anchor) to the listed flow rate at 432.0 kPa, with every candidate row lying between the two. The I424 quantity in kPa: 427.0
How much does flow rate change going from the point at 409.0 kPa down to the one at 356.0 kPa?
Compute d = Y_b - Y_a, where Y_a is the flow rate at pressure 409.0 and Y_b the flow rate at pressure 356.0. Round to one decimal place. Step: 1.9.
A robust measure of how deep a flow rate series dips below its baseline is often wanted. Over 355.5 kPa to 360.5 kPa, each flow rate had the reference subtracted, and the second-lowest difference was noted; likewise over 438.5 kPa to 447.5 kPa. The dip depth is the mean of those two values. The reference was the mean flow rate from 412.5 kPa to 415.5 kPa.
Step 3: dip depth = 1.4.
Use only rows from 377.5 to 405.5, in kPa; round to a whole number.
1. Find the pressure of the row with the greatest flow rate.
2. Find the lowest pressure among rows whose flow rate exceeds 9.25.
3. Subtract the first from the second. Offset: -18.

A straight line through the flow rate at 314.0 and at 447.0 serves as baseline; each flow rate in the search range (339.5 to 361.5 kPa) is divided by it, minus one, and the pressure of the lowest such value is 361.0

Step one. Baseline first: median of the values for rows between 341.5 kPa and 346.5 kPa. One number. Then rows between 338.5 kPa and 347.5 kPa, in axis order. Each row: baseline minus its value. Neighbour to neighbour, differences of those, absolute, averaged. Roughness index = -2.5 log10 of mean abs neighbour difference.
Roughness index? 1.7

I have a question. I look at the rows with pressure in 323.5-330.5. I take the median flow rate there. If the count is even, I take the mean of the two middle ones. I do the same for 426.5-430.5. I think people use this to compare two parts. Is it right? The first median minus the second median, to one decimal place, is 0.9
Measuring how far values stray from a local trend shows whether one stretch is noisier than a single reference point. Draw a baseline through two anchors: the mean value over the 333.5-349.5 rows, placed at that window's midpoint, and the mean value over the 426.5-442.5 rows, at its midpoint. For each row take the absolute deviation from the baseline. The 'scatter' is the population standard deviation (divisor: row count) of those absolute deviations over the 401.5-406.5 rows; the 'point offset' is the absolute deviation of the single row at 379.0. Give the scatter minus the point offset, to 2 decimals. -1.34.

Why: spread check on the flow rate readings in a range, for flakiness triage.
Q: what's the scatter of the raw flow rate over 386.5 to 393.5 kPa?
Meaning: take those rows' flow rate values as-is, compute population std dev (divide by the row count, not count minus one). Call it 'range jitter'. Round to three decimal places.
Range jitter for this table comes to 0.283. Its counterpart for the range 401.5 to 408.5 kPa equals 0.218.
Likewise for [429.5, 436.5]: 0.085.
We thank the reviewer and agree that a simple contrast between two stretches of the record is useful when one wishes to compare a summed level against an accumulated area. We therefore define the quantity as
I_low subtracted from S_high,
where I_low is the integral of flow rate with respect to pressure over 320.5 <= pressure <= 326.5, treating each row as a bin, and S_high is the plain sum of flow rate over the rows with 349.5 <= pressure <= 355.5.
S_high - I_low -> 10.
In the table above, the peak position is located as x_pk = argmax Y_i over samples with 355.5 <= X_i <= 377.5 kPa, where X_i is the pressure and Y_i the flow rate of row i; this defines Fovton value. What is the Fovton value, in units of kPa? 357.0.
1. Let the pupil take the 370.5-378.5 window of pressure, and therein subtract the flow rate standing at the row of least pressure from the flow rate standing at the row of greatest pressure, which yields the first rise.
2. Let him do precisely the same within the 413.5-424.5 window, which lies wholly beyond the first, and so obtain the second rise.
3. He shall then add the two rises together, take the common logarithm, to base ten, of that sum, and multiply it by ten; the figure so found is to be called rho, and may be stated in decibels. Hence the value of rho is -10.3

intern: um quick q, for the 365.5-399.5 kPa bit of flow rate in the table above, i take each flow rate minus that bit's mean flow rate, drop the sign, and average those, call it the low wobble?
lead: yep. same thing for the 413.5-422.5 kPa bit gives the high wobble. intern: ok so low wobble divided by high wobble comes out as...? 1.44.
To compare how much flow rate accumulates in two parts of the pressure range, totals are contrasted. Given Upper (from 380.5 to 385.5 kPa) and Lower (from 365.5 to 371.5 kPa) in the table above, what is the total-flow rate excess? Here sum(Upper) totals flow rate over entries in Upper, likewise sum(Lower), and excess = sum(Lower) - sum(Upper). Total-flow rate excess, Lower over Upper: 15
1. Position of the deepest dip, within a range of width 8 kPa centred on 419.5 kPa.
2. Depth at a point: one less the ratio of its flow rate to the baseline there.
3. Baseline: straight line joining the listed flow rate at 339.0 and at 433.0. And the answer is 419.0 kPa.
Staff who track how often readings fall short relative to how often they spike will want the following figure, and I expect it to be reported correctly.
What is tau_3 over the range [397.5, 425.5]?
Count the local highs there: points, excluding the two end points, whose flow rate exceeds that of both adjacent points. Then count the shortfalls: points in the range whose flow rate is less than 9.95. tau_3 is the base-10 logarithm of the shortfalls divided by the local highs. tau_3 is 0.7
